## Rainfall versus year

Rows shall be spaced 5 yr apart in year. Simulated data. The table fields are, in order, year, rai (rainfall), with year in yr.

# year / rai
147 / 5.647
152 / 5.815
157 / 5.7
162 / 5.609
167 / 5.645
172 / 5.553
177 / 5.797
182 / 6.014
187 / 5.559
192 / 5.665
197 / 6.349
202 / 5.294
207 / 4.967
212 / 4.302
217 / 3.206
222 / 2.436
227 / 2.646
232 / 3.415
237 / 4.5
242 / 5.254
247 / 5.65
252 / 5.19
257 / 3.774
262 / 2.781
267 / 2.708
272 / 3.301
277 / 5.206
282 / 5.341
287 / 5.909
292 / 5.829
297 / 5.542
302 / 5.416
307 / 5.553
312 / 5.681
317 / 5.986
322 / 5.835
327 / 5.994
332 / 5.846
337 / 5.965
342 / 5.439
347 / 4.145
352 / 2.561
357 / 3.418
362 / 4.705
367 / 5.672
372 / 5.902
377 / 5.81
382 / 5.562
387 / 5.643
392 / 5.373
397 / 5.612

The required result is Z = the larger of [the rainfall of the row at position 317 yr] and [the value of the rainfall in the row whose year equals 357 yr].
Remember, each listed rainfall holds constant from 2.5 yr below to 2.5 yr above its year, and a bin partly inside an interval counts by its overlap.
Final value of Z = 5.99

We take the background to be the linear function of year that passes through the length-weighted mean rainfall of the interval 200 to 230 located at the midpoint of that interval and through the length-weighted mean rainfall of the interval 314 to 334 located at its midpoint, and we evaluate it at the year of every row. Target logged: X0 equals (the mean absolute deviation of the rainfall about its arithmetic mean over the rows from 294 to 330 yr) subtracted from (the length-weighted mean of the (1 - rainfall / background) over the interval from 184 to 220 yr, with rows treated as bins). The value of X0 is -0.64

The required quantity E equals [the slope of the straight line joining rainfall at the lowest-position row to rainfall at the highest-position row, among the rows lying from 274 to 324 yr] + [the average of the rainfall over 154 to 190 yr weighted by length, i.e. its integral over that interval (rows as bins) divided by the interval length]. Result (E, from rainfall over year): 5.7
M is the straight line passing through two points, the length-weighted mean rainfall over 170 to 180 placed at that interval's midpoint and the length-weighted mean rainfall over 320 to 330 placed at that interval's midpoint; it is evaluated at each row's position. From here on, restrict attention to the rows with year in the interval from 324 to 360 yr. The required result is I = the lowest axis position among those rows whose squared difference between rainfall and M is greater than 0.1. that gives 342 yr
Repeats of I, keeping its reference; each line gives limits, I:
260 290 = 262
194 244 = 197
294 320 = 297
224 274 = 227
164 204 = 197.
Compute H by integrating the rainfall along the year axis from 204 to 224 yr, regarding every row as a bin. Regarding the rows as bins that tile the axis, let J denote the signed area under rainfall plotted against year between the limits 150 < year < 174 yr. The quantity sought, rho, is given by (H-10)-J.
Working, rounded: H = 76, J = 136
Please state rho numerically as -70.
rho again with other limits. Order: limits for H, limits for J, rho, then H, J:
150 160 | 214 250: -93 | 57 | 140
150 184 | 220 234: 145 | 195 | 40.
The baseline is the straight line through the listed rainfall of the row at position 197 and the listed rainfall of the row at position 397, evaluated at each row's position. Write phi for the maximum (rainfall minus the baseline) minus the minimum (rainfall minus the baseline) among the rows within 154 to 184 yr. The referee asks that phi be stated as 0.5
